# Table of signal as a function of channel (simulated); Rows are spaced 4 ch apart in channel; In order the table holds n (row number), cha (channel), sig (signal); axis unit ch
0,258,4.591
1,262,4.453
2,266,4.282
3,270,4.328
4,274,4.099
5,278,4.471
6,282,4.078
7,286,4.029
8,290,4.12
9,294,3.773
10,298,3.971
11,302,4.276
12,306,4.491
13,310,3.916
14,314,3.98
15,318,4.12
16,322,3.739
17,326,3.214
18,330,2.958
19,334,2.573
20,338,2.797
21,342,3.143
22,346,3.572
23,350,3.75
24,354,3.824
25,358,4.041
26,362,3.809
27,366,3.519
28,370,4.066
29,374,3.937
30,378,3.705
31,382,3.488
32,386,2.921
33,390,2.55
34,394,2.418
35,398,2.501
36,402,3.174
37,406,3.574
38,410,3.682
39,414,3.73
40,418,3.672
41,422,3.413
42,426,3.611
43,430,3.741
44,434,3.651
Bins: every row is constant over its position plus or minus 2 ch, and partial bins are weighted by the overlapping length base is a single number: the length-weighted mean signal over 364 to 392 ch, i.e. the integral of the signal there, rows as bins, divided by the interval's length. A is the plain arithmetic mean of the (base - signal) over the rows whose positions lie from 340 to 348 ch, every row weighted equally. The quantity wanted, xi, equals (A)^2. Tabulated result 0.01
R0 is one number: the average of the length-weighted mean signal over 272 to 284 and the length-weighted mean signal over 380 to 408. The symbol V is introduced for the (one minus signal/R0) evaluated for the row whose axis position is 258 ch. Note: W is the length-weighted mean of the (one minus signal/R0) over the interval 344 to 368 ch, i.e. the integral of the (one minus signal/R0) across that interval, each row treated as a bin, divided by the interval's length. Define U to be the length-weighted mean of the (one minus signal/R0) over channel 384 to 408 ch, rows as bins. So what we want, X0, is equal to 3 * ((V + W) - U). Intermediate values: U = 0.20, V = -0.28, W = -0.05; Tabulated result -1.6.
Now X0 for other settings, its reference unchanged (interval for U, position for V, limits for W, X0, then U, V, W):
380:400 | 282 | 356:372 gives -1.3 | 0.22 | -0.14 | -0.08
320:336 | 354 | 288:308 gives -1.0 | 0.13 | -0.07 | -0.15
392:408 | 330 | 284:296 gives -0.4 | 0.19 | 0.17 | -0.11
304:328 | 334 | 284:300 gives 0.8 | -0.09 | 0.28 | -0.11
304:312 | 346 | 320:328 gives 0.6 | -0.17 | 0.00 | 0.03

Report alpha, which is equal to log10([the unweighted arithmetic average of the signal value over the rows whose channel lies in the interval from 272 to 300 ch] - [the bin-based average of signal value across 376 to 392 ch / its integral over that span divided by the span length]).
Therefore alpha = -0.04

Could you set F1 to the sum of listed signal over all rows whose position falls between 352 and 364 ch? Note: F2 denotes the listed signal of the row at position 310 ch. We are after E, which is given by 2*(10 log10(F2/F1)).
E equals -9.5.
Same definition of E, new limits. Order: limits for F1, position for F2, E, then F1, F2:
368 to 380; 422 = -10.7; 11.7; 3.413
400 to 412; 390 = -12.2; 10.4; 2.55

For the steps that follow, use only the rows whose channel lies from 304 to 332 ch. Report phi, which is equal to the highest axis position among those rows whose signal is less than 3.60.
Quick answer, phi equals 330 ch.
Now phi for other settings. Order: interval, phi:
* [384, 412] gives 406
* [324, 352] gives 346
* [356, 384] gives 382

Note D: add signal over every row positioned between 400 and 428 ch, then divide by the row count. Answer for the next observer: 3.6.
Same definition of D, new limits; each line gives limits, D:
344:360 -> 3.8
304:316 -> 4.1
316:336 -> 3.3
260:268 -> 4.4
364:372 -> 3.8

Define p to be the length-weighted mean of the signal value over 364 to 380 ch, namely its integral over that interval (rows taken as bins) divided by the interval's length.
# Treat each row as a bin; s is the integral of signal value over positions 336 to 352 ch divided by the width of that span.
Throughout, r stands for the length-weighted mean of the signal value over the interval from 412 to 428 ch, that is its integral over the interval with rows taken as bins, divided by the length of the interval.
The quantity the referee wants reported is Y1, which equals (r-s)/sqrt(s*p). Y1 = 0.08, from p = 3.8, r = 3.6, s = 3.32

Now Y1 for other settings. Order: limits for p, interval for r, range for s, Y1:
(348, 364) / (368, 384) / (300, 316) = -0.09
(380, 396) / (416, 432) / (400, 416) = 0.02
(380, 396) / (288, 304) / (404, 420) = 0.11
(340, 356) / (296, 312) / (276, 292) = 0.00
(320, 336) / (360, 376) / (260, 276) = -0.13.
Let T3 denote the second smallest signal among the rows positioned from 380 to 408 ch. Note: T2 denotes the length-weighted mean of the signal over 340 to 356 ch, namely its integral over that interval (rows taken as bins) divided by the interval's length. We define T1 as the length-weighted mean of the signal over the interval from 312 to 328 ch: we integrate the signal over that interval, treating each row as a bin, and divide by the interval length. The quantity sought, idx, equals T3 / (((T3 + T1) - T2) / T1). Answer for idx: 3.5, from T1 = 3.76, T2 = 3.6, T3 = 2.501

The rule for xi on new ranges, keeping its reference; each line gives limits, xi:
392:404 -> 0.57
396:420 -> 0.00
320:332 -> 0.02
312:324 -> 0.24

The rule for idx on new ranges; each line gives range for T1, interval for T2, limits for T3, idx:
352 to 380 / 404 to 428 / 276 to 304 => 3.6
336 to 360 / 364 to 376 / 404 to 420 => 3.9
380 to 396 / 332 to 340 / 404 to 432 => 2.7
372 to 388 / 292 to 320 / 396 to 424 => 4.3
